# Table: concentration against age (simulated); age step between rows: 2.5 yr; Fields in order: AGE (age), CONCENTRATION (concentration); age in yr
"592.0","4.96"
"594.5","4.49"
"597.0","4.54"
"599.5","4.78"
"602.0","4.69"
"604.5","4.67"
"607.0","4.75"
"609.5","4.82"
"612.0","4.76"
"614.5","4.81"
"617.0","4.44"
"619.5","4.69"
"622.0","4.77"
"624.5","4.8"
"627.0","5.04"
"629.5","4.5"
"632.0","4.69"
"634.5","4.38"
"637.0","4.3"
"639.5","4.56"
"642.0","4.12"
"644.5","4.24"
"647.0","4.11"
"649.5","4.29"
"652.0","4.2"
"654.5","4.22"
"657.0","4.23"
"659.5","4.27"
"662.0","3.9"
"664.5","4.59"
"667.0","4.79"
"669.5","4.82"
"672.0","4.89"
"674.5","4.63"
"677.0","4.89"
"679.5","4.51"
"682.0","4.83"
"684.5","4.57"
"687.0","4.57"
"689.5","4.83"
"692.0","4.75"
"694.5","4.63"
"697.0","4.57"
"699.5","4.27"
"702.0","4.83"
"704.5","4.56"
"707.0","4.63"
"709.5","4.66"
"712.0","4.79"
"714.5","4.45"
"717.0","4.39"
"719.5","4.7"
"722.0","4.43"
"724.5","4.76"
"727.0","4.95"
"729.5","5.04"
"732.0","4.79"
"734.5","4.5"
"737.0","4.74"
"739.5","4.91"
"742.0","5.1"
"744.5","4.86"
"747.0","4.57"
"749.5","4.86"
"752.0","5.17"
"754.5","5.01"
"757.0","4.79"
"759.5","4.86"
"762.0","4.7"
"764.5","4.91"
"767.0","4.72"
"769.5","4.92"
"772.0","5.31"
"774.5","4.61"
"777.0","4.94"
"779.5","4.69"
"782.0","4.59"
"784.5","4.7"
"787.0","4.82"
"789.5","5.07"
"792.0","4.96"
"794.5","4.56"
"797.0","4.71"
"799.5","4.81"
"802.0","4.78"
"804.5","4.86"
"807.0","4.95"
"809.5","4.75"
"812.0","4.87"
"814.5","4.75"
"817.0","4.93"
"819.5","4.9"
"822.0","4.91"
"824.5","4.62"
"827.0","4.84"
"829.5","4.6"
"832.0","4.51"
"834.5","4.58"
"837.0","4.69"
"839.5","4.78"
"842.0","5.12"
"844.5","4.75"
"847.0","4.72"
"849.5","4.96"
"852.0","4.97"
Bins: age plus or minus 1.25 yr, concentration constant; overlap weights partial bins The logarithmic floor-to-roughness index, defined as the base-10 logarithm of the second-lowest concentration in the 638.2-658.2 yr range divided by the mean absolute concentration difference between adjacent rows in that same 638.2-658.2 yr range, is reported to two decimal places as 1.46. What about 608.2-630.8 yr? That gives 1.35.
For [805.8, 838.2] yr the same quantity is 1.51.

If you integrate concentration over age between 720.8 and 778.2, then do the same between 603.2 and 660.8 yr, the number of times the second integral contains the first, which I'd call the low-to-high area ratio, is 0.93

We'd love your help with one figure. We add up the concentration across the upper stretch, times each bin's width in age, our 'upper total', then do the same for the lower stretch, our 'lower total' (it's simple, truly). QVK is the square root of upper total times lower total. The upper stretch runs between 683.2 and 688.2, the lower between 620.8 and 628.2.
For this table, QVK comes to 29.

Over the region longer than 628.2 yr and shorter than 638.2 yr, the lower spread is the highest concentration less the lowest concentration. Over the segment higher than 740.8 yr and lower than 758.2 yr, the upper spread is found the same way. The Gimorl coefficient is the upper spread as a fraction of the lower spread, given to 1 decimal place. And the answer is 1.5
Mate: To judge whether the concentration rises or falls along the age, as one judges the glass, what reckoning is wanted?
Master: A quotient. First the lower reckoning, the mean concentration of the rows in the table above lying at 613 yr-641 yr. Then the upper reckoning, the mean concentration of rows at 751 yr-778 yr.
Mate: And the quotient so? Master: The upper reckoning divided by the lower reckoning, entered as 1.06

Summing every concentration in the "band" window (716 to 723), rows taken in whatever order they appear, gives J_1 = 13.5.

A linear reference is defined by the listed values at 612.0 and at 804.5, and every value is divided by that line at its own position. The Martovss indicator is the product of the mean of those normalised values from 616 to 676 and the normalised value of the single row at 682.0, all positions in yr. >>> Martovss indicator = 0.94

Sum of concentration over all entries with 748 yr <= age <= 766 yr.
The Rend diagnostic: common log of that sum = 1.54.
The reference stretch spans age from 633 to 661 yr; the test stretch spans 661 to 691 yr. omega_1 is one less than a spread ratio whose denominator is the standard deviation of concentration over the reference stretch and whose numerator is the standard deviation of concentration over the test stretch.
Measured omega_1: 1.2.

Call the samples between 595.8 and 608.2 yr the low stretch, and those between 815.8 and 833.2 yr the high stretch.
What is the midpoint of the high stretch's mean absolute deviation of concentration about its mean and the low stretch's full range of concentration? 0.198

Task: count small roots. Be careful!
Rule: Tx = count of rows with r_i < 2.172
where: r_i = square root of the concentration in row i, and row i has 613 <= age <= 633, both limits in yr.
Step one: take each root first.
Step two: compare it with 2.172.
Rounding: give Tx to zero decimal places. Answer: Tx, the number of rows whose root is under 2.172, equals 4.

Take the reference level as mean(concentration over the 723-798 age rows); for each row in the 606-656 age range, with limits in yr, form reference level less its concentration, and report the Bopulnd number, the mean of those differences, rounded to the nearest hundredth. 0.31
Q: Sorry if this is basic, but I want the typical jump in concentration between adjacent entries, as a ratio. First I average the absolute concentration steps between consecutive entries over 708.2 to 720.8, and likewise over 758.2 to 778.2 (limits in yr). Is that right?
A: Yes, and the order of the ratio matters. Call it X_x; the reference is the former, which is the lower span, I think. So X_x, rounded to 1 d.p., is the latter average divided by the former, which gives 1.5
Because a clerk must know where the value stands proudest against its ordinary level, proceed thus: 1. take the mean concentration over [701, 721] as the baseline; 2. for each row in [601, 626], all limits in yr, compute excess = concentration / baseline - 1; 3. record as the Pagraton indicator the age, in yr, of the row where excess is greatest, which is 609.5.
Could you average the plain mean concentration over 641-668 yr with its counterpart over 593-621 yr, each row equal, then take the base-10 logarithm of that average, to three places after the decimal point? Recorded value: 0.651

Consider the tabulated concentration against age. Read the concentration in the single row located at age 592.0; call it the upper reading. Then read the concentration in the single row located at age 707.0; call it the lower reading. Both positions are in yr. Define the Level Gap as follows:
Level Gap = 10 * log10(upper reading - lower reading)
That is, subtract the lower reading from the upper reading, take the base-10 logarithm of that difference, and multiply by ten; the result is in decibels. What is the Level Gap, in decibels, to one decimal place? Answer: -4.8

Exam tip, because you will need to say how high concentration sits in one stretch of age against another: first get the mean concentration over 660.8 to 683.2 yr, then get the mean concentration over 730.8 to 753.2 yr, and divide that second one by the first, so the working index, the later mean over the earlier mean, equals 1.04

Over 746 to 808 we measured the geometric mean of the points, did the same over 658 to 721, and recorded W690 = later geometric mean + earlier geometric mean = 9.44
